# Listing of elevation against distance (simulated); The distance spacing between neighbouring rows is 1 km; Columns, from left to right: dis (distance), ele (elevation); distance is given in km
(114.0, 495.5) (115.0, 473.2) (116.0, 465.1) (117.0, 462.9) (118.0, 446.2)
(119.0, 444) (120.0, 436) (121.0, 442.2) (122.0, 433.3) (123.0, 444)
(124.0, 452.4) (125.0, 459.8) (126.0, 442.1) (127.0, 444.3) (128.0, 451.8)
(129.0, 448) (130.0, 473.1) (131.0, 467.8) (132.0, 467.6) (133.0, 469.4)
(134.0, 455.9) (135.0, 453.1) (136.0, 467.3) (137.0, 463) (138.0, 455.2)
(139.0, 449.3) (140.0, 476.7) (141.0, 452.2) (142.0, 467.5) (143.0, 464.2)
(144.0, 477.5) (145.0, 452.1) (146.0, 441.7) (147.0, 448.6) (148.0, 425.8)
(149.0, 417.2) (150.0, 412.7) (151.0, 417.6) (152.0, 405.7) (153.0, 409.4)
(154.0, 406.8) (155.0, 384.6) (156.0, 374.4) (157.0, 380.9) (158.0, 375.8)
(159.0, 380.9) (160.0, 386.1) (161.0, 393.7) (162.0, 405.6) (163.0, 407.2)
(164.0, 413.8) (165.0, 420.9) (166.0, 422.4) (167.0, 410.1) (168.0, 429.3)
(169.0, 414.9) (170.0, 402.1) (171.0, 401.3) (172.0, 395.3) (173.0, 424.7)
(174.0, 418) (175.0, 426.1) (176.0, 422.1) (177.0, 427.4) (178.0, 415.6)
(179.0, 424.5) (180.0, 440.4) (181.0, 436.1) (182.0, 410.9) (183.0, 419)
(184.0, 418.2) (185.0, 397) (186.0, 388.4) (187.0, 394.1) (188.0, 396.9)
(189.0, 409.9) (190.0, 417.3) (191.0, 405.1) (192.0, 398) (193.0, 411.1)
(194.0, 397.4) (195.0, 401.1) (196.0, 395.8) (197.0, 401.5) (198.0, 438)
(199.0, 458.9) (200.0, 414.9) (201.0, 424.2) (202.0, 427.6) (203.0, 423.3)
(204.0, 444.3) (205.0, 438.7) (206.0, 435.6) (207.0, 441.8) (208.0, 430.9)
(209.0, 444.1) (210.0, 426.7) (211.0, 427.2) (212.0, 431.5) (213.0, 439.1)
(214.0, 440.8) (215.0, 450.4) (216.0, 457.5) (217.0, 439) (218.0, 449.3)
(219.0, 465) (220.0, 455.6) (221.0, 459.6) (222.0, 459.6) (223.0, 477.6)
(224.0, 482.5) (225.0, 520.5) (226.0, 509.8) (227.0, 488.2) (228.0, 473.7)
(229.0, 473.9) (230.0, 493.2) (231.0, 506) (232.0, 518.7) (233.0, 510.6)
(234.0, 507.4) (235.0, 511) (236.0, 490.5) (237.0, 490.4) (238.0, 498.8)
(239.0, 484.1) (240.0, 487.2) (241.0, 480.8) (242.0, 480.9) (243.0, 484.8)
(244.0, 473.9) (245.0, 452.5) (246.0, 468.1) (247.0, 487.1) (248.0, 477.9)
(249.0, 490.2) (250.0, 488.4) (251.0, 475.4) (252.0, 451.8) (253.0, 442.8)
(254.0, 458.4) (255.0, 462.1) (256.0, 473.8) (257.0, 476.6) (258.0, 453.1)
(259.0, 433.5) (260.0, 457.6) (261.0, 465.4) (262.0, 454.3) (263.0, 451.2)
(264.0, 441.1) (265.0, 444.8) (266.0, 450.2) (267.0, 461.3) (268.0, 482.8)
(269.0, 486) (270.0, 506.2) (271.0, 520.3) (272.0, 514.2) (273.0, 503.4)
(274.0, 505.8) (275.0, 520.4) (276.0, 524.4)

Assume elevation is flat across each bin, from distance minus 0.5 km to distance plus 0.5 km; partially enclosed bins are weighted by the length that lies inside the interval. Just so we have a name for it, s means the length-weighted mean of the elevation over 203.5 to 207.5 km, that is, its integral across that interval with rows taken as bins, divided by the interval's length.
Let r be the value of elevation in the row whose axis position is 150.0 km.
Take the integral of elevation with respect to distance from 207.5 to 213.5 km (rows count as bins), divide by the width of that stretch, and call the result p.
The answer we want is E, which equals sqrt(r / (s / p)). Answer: 20.2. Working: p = 433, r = 412.7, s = 440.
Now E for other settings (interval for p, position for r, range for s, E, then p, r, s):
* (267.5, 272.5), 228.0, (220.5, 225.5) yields 22.3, 502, 473.7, 480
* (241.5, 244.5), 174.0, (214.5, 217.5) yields 21.1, 480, 418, 449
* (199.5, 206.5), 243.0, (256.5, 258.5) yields 21.2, 430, 484.8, 465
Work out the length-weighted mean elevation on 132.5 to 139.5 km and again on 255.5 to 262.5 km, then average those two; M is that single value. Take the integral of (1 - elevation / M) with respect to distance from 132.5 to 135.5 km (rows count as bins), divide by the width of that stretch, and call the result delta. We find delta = 0.00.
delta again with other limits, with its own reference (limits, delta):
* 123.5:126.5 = 0.02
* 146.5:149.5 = 0.06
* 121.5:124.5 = 0.03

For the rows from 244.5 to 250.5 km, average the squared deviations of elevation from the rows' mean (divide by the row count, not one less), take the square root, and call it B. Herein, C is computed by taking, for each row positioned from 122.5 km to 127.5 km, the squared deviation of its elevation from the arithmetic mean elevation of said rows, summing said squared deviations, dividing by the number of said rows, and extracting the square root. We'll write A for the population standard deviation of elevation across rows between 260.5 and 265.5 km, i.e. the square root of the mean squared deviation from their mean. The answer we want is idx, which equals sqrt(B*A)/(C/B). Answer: 21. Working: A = 8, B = 13.5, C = 6.7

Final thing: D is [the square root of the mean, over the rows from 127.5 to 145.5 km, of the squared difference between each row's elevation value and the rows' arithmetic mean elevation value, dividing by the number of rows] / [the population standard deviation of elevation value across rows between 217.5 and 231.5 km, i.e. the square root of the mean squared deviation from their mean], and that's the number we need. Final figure 0.4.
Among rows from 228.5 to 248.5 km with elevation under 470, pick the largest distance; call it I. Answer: 246.0 km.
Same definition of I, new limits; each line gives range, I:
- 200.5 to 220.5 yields 220.0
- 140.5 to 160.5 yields 160.0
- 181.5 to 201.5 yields 201.0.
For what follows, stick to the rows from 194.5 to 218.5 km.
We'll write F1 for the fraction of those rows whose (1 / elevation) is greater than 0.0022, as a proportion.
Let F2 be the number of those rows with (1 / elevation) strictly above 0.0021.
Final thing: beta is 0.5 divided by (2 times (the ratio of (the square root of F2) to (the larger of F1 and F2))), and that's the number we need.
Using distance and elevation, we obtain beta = 1.22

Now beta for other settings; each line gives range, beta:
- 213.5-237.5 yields 0.83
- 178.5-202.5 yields 1.22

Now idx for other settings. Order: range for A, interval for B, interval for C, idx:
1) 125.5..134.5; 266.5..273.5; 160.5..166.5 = 29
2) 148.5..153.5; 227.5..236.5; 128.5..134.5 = 15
